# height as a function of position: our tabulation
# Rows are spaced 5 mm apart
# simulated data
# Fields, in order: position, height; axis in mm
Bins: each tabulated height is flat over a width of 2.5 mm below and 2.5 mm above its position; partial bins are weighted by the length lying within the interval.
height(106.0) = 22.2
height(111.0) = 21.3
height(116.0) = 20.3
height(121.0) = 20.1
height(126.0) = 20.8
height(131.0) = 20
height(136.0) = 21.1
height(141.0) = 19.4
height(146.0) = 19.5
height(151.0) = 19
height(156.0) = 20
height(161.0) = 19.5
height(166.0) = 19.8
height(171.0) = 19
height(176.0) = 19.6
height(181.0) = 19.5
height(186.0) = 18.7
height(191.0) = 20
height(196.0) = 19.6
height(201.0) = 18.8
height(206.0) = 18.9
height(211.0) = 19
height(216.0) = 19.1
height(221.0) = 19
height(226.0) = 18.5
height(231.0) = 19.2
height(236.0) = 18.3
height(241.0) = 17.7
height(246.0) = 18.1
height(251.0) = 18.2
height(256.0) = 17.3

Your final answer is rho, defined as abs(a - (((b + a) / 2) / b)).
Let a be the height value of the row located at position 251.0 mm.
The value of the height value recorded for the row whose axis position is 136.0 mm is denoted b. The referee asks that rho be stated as 17.3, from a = 18.2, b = 21.1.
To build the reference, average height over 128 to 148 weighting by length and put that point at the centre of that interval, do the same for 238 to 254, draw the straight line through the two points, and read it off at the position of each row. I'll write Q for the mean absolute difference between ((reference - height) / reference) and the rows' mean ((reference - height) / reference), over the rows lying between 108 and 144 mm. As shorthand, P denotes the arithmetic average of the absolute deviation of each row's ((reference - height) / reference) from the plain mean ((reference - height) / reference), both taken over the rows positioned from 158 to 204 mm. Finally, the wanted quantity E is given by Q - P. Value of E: 0.007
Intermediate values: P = 0.019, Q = 0.026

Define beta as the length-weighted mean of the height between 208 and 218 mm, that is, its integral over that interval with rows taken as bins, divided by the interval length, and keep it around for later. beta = 19.0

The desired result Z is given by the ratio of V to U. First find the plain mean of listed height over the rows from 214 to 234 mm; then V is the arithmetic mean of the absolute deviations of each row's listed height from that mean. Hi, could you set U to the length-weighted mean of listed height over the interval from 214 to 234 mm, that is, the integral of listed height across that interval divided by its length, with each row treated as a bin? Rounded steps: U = 18.9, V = 0.225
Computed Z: 0.0119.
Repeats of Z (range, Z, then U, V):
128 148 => 0.0275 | 20.0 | 0.550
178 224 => 0.0182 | 19.2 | 0.348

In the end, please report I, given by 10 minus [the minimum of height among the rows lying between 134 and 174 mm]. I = -9.0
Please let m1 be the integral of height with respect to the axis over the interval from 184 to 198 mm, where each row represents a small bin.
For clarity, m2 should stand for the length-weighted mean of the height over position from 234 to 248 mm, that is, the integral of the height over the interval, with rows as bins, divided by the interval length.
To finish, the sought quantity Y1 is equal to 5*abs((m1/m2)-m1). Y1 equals 1286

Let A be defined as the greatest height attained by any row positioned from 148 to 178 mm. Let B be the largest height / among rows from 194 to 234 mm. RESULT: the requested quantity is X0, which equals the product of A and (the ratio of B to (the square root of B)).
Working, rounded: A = 20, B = 19.6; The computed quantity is 88.5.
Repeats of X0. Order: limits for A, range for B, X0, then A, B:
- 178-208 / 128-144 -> 91.9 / 20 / 21.1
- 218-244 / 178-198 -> 85.9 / 19.2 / 20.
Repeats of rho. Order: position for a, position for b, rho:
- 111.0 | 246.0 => 20.2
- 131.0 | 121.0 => 19.0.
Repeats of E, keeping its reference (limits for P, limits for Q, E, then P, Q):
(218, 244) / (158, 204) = -0.001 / 0.020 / 0.019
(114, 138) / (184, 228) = -0.006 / 0.023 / 0.017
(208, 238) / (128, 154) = 0.012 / 0.013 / 0.024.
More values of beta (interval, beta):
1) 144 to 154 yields 19.3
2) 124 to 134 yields 20.4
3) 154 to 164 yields 19.7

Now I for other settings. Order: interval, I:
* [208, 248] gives -7.7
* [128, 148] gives -9.4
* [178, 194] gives -8.7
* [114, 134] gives -10.0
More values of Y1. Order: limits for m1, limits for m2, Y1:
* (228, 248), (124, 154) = 1742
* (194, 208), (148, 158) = 1268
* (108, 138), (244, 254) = 2922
